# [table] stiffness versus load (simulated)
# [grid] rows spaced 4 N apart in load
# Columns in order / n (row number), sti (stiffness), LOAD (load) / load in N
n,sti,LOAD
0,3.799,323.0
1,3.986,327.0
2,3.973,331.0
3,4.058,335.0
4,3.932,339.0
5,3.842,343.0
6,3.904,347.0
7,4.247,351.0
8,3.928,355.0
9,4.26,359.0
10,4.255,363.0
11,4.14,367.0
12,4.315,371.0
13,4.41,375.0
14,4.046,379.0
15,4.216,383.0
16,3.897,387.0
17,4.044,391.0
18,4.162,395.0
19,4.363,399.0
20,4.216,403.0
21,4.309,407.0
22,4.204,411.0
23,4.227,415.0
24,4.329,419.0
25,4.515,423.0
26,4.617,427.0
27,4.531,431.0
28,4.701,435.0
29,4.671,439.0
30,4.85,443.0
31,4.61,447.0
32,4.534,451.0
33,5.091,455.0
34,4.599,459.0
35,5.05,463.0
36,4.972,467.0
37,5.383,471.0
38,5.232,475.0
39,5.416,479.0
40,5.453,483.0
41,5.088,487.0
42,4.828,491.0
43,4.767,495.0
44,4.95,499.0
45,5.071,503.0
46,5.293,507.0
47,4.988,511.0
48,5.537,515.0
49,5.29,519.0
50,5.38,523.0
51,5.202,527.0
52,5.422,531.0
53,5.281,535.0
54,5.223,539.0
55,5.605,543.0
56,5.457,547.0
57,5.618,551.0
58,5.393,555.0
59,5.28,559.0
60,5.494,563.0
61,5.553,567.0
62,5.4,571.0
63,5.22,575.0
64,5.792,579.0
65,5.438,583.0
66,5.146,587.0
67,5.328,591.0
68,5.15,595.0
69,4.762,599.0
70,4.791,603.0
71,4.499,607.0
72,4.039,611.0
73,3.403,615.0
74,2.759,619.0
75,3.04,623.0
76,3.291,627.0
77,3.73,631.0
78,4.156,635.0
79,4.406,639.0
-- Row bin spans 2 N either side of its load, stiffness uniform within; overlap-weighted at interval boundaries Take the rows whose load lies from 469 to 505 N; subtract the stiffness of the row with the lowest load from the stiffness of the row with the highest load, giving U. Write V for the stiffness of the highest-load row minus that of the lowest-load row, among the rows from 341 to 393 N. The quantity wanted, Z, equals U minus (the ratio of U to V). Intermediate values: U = -0.3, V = 0.2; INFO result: 1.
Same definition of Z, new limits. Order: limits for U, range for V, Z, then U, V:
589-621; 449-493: 6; -2.6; 0.3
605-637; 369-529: 0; -0.3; 0.9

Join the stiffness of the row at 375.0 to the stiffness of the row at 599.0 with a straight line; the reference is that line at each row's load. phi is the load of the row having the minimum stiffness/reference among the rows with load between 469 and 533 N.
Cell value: 495.0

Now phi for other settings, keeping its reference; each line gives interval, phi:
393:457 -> 395.0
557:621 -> 619.0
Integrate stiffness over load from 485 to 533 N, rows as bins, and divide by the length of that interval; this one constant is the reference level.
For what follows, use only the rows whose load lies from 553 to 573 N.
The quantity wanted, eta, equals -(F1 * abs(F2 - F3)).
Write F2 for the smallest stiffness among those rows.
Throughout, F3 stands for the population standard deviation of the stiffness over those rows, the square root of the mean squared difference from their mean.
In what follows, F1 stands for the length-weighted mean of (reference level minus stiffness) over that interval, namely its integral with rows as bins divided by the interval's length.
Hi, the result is 1.4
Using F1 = -0.27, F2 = 5.28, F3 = 0.09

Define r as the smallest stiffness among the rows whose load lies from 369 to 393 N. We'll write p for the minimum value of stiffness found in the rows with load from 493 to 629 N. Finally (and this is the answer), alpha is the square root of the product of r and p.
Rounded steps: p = 2.759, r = 3.897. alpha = 3.28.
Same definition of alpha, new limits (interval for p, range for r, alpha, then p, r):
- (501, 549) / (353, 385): 4.43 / 4.988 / 3.928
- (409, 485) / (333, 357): 4.02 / 4.204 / 3.842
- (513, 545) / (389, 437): 4.59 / 5.202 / 4.044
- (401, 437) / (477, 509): 4.48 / 4.204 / 4.767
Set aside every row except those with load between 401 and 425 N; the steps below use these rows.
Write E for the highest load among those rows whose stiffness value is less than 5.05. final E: 423.0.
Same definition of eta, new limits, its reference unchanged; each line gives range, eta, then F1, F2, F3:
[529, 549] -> 1.3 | -0.25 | 5.223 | 0.14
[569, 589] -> 1.2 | -0.25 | 5.146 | 0.22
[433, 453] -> -2.1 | 0.48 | 4.534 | 0.11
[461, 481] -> 0.3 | -0.06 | 4.972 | 0.18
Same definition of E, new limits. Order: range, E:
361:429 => 427.0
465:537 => 511.0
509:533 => 511.0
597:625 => 623.0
